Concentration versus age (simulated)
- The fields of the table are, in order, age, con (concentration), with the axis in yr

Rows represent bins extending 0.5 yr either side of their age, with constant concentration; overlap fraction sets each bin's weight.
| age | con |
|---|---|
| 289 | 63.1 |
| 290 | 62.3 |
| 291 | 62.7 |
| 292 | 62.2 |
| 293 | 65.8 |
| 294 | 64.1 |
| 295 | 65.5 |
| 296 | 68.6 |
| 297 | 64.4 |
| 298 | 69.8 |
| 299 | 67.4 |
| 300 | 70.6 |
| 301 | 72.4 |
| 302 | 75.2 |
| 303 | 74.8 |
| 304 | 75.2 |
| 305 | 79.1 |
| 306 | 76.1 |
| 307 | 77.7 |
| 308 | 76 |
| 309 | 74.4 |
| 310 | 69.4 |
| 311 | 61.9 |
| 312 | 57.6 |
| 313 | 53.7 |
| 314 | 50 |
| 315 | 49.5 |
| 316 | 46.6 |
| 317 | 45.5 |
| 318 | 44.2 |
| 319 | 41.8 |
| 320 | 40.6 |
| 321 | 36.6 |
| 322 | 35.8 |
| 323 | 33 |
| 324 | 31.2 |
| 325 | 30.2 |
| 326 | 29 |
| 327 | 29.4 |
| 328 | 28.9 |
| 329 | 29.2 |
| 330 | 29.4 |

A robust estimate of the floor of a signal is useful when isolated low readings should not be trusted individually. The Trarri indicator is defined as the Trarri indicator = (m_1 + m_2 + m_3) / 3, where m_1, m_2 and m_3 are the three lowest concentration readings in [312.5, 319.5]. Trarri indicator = 44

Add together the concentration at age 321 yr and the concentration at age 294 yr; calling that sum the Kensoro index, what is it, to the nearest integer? 101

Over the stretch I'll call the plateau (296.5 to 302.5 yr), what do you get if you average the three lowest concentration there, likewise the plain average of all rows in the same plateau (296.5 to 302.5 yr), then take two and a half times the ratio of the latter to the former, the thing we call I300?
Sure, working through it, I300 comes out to 2.60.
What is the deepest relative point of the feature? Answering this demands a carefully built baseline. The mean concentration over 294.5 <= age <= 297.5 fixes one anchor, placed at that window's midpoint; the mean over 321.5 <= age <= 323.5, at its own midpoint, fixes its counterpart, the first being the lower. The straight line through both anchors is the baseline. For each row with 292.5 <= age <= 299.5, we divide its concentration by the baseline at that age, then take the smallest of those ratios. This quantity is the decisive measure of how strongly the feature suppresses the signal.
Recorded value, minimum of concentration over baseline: 0.93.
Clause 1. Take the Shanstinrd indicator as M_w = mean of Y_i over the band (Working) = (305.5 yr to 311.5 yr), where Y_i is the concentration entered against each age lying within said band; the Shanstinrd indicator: 73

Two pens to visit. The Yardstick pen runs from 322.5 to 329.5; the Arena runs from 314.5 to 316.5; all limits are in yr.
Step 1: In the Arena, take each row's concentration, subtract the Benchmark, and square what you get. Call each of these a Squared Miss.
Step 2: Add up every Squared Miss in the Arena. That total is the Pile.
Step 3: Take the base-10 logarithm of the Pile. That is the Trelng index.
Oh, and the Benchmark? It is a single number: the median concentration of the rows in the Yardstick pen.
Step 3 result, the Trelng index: 2.8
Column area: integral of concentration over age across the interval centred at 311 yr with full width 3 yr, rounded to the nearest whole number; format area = 189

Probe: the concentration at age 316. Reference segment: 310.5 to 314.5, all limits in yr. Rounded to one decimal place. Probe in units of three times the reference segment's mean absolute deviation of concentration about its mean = 3.9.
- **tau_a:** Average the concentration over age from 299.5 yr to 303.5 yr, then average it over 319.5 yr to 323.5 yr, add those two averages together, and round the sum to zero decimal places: 110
